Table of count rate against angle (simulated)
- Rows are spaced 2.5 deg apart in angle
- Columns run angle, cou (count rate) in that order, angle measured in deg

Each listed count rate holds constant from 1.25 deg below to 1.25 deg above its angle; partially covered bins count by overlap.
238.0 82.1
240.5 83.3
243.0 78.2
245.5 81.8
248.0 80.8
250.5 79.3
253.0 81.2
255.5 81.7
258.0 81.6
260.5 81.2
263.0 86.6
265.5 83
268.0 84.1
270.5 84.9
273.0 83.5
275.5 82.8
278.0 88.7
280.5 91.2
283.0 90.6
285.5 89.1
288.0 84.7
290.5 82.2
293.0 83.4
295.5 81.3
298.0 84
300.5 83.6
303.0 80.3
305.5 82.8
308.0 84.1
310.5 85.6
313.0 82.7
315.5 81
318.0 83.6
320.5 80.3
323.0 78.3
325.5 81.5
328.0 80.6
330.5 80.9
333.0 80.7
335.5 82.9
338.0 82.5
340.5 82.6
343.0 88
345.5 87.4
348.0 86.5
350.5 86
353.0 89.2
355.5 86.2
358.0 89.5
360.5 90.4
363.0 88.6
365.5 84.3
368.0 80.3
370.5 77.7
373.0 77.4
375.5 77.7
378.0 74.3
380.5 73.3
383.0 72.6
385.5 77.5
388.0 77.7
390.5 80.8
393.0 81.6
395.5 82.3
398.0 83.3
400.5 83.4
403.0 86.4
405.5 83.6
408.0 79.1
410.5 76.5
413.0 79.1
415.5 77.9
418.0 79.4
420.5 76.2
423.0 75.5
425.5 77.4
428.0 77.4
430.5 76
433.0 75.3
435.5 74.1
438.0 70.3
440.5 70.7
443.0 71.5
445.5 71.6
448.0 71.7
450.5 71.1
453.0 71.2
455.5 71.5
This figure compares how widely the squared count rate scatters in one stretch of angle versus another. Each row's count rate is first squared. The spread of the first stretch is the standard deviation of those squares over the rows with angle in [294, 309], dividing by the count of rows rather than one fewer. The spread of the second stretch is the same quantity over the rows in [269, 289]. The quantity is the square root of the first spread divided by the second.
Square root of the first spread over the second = 0.7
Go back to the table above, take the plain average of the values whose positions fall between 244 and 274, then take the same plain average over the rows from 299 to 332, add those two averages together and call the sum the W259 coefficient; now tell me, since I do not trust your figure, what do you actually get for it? 164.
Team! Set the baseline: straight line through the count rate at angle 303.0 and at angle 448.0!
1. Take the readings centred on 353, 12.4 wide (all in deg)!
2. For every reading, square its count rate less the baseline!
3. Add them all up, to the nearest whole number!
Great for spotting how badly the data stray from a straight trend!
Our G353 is 529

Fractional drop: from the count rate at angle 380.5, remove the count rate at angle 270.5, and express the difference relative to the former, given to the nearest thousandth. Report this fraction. -0.158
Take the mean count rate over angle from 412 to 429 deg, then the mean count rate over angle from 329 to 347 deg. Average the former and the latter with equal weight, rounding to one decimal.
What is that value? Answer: 80.6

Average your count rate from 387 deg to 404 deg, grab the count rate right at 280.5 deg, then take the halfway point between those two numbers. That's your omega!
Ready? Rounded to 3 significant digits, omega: 86.7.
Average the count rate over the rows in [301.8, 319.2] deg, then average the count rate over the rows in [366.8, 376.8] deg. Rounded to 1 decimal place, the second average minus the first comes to -4.6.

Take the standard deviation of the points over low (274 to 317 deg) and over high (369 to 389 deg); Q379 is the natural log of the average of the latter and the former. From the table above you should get 1.0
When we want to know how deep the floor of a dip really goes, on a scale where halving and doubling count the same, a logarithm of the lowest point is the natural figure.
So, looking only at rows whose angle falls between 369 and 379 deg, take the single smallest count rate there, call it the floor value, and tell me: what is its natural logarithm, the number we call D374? 4.31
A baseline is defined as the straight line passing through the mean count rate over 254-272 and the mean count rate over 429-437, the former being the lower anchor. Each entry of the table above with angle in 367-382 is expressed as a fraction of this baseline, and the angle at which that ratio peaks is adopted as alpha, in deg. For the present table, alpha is 368.0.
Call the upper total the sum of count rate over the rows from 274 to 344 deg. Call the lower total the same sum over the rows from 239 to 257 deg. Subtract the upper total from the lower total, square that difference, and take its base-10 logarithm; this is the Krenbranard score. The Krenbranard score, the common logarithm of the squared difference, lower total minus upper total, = 6.5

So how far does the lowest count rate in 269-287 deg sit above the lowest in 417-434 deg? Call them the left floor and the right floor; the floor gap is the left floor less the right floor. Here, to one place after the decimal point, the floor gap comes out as 7.5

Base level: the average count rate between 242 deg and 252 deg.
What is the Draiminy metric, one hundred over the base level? 1.25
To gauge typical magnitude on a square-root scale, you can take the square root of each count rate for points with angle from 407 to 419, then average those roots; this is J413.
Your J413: 8.85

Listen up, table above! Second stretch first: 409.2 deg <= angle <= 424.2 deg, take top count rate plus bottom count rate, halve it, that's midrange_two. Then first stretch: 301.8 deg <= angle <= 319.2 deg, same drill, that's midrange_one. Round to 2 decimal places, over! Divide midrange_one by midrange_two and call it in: 1.07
